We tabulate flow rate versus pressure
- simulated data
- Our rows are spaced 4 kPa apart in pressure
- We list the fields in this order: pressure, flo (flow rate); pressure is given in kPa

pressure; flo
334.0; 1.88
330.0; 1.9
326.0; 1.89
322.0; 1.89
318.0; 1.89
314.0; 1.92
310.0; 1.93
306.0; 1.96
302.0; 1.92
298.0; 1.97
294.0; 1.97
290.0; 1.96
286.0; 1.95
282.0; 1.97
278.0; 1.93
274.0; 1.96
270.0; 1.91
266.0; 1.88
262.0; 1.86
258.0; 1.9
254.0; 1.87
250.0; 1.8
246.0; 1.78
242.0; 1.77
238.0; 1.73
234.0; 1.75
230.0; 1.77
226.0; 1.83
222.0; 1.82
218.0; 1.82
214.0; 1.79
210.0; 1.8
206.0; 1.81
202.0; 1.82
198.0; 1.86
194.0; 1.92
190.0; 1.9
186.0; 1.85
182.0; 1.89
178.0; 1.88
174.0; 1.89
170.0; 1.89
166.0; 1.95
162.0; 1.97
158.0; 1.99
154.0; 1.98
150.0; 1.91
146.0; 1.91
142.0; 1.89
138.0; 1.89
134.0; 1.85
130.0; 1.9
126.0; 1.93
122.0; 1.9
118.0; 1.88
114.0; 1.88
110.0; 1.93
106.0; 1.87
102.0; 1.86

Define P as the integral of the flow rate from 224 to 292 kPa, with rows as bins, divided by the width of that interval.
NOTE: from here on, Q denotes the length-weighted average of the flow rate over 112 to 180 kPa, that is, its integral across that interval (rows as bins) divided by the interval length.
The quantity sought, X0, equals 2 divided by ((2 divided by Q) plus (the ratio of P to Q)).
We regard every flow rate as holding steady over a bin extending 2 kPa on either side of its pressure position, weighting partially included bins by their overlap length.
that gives 0.99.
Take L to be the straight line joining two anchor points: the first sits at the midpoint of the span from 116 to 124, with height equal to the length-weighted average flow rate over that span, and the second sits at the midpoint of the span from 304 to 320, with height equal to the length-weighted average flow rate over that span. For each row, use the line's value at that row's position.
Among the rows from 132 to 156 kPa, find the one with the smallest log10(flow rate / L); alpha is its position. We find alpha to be 134.0 kPa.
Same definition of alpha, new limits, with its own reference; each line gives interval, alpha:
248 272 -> 250.0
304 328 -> 326.0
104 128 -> 106.0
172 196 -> 186.0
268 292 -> 270.0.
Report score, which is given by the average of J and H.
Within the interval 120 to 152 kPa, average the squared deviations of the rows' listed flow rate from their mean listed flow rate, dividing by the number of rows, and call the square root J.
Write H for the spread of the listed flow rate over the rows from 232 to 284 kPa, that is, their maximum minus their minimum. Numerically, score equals 0.13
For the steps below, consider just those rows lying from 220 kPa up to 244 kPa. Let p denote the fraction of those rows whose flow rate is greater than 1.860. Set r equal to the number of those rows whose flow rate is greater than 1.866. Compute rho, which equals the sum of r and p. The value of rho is 0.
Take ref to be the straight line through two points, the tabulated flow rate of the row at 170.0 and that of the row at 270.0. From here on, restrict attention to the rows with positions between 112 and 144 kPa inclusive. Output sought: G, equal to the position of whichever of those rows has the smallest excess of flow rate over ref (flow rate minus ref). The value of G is 134.0 kPa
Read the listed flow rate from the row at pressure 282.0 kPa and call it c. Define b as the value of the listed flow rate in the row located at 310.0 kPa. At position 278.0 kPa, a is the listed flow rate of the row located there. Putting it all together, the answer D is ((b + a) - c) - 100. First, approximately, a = 1.93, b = 1.93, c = 1.97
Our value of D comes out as -98.1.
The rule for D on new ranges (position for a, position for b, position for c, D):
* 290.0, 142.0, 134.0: -98.0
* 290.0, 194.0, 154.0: -98.1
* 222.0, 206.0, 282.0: -98.3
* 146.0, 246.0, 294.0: -98.3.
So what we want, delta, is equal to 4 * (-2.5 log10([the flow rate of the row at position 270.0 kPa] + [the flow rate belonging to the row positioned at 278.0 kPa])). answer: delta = -5.84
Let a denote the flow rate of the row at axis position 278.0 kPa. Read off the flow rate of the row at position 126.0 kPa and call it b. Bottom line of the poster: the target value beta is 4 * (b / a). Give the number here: 4.0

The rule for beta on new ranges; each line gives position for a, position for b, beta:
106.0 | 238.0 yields 3.7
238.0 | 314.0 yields 4.4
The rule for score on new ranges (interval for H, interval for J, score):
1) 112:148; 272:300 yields 0.05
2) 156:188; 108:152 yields 0.08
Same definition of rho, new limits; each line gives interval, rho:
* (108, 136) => 7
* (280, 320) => 11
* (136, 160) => 7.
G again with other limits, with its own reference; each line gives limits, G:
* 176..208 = 206.0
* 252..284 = 262.0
